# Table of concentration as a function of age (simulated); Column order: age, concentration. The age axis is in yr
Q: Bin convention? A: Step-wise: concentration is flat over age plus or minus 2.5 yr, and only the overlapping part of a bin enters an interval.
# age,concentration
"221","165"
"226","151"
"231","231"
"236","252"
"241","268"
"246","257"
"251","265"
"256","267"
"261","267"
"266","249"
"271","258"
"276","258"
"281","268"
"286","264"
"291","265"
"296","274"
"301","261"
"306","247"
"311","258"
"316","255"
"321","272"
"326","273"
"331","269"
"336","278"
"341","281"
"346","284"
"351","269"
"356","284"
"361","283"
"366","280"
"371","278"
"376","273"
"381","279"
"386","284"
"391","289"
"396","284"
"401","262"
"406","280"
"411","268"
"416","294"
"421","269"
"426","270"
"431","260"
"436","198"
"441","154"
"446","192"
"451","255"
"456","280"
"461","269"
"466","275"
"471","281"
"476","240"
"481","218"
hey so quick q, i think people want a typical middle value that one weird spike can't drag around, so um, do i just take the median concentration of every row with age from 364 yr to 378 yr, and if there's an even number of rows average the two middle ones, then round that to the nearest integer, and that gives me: 278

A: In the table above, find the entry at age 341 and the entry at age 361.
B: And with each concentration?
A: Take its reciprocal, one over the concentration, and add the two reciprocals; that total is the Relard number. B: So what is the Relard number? 0.0071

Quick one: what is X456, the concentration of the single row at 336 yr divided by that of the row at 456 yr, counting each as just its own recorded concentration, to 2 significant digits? 0.99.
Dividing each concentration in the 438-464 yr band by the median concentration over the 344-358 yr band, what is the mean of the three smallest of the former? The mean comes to 0.71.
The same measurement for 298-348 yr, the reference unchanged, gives 0.89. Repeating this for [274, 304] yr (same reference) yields 0.92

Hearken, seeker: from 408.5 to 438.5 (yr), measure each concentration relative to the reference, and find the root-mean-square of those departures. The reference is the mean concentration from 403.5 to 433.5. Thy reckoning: 32.6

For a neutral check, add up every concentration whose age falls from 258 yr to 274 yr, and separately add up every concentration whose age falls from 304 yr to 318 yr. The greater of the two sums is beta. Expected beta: 774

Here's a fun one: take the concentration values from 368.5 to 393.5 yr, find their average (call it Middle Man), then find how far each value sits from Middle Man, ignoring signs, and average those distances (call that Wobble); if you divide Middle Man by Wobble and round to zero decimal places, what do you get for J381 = 59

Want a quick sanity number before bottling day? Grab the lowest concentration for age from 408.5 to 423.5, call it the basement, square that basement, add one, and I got 71825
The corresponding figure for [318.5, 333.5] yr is 72362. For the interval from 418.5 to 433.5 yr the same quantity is 67601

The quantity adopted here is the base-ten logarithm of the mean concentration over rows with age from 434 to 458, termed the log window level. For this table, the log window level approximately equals 2.33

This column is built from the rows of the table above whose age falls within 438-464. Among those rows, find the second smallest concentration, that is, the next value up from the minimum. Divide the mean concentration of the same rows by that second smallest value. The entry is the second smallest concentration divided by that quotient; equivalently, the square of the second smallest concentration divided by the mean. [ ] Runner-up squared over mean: 160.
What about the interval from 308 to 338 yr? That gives 249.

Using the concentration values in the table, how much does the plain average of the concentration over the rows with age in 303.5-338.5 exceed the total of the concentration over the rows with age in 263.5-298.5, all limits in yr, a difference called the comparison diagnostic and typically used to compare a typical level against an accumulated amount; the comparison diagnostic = -1571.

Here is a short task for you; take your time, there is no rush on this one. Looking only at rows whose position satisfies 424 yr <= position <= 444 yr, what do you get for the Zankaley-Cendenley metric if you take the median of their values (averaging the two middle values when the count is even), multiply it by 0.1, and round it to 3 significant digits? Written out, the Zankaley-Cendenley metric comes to 22.9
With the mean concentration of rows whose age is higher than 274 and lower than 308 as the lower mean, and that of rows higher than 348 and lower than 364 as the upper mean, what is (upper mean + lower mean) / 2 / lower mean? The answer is 1.03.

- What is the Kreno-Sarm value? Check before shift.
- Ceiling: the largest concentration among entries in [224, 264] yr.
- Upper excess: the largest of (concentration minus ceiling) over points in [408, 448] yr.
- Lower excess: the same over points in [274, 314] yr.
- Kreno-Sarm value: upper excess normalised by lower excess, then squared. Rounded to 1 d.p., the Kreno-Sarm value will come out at 18.8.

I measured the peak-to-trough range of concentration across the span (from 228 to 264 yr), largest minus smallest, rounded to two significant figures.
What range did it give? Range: 37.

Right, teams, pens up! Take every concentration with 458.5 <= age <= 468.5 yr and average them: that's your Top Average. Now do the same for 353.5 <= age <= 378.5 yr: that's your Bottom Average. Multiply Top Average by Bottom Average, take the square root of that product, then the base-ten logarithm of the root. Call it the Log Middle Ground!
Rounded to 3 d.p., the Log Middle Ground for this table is 2.441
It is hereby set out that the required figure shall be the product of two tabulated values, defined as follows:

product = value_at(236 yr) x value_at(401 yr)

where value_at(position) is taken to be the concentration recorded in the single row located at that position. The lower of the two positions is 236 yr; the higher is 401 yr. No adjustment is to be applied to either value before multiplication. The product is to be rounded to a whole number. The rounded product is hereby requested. 66024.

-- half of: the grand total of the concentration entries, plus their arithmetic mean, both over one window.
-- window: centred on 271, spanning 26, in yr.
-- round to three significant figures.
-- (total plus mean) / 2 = 780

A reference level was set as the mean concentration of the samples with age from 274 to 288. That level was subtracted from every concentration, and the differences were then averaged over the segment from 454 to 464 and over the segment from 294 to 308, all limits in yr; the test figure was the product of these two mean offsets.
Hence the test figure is -30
